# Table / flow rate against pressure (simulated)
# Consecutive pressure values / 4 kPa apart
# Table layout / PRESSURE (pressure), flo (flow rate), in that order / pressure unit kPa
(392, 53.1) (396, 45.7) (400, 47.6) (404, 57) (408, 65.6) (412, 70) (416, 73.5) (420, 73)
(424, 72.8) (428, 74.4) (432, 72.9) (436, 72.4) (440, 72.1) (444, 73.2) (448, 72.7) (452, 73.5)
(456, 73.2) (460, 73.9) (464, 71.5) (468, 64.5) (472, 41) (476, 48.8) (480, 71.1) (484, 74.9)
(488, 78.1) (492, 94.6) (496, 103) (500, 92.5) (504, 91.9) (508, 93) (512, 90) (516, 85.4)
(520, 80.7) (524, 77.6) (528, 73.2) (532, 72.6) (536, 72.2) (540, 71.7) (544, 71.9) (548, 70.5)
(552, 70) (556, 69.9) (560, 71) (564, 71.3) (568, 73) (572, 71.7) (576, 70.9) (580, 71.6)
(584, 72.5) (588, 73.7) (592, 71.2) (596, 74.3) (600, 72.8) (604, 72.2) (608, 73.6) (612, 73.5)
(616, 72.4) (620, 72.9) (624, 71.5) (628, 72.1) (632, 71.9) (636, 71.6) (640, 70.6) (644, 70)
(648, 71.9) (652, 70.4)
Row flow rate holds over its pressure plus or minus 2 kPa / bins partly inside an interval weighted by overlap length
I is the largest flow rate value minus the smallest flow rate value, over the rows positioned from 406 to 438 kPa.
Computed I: 9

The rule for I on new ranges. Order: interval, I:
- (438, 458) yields 1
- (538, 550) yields 1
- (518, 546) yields 9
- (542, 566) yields 2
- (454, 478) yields 33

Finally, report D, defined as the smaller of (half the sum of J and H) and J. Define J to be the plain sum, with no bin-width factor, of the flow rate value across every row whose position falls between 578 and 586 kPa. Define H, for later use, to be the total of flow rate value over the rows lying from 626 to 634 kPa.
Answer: 144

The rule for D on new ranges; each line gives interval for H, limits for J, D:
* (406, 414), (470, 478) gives 90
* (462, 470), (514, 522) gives 151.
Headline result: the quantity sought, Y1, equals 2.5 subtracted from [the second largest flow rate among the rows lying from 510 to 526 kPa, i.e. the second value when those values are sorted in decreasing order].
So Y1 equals 82.9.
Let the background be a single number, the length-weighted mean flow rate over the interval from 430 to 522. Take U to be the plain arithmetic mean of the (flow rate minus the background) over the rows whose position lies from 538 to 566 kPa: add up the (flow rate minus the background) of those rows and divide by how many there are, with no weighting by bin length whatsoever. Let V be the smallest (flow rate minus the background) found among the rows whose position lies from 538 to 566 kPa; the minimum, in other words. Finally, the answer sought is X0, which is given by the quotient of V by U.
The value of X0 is 1.2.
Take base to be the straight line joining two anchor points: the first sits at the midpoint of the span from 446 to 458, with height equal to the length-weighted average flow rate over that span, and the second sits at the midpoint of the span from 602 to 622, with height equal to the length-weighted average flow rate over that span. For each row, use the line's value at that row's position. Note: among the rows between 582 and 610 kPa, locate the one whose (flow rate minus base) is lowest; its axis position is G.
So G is 592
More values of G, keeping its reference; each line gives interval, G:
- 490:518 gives 516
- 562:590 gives 576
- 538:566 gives 556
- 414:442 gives 440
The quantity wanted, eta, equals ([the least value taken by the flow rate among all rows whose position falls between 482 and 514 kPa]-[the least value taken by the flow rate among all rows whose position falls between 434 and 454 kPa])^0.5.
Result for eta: 1.7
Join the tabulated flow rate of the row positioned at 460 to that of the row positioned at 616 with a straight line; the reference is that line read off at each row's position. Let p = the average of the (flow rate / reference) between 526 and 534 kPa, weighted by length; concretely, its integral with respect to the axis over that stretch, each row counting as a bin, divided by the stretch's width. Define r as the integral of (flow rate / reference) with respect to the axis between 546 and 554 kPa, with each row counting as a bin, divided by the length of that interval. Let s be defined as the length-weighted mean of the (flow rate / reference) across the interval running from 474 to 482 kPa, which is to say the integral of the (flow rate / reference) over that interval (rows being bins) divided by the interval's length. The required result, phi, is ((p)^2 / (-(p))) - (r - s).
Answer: -1.14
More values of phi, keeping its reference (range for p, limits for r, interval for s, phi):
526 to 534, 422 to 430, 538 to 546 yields -1.01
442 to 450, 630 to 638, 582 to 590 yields -0.97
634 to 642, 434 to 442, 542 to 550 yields -0.99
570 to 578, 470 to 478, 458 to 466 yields -0.60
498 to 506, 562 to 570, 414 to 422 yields -1.26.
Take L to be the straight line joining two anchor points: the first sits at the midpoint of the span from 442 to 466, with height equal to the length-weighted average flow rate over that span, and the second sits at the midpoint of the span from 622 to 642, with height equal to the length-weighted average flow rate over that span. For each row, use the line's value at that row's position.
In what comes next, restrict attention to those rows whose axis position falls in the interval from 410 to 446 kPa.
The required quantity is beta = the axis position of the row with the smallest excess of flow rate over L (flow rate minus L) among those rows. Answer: 412 kPa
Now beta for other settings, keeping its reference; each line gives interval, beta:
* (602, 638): 624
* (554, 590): 556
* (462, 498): 472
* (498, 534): 532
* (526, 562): 556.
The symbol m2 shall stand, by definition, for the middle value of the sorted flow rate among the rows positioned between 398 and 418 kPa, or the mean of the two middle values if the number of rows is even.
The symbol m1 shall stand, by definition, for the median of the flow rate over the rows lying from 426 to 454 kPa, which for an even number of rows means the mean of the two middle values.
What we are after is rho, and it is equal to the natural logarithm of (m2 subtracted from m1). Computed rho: 2.0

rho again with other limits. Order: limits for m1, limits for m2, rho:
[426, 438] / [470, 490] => 0.6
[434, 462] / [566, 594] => 0.4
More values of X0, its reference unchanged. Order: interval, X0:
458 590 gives 22.7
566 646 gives 1.5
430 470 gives 2.6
